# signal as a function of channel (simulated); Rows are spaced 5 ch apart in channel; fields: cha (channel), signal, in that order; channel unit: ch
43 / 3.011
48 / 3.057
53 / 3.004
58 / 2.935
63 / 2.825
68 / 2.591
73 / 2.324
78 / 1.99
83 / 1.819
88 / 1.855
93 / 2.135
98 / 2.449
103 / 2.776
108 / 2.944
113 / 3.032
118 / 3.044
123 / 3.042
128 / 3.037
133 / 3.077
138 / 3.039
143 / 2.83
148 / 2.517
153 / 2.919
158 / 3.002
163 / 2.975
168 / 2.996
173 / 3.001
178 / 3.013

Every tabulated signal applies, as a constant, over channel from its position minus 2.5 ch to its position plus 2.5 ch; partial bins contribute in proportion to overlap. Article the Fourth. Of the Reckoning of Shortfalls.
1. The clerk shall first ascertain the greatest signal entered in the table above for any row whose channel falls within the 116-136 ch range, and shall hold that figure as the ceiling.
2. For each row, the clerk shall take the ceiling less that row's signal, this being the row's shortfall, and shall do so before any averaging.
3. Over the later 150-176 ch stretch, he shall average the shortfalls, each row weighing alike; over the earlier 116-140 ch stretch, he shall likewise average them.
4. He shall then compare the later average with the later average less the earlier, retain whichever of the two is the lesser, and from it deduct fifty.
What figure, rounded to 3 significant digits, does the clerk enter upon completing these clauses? -49.9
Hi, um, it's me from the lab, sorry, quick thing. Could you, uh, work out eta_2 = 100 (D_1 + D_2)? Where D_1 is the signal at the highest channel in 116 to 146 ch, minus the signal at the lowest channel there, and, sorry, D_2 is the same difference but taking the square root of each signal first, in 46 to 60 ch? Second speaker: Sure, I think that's -25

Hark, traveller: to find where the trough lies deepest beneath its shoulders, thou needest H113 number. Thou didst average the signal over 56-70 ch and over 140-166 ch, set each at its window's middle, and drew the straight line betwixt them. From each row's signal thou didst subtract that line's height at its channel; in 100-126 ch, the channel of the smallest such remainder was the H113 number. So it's 103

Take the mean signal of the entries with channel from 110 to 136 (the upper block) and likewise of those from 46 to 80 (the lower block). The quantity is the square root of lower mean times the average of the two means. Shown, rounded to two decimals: 2.77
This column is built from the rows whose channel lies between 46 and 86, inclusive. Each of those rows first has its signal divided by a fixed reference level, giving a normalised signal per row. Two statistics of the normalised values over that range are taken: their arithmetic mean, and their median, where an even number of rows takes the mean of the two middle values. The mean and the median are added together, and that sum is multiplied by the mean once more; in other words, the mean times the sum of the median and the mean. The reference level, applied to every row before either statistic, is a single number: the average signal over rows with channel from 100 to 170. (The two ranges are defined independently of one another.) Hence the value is 1.6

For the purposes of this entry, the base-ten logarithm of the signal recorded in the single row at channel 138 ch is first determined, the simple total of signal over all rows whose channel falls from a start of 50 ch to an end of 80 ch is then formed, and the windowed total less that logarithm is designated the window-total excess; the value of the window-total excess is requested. 15.2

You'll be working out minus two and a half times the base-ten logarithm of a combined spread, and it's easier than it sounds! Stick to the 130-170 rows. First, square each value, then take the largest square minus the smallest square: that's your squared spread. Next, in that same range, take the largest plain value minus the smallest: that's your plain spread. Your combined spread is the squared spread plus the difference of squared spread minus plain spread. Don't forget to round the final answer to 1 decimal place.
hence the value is -1.9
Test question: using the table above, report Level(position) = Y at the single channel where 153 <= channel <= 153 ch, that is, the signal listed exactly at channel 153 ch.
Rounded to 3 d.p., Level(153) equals 2.919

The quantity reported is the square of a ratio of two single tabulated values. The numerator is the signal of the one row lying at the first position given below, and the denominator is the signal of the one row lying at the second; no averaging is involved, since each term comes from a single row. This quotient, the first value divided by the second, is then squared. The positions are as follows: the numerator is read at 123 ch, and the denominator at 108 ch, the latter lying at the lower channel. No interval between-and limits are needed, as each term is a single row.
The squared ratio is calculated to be 1.1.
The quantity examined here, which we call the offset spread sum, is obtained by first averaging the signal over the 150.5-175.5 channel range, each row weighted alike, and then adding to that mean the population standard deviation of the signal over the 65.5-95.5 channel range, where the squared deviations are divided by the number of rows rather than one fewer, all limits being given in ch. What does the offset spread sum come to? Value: 3.25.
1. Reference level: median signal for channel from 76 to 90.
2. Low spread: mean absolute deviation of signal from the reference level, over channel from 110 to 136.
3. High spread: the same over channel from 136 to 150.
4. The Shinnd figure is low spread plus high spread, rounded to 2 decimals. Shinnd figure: 2.13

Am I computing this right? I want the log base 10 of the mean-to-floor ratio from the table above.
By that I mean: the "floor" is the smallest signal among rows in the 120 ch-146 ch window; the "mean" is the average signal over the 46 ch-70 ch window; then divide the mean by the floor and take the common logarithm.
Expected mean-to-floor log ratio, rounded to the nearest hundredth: 0.01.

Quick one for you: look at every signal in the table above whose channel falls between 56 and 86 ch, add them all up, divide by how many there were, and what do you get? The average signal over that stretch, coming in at 2.4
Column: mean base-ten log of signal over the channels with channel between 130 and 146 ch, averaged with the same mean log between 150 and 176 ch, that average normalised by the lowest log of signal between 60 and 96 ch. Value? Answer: 1.82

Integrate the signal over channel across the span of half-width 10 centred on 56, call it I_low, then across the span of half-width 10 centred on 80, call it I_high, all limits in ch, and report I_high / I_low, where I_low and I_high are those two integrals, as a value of 0.68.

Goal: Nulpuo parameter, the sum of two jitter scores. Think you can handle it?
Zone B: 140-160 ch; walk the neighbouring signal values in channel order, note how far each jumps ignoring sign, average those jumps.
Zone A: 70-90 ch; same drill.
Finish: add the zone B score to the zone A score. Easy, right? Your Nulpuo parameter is 0.45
